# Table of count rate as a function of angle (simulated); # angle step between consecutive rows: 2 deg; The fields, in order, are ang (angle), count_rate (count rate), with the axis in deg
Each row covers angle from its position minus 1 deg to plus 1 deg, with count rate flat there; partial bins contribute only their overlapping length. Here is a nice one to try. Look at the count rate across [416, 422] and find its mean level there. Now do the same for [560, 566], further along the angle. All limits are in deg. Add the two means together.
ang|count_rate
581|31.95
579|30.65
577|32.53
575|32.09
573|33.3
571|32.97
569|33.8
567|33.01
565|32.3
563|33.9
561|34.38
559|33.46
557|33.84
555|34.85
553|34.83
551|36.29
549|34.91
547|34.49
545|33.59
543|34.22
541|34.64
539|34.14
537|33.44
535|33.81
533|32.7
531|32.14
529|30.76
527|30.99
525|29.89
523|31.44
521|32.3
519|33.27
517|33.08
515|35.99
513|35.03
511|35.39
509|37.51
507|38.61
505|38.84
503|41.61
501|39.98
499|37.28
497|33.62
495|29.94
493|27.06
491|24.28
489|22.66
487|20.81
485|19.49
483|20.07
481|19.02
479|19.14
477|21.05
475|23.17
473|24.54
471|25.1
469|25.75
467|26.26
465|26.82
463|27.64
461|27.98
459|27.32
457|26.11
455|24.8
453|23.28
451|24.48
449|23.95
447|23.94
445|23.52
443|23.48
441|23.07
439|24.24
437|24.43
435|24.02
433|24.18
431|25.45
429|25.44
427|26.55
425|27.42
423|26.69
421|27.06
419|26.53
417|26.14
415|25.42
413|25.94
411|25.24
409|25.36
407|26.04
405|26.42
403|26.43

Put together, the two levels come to 60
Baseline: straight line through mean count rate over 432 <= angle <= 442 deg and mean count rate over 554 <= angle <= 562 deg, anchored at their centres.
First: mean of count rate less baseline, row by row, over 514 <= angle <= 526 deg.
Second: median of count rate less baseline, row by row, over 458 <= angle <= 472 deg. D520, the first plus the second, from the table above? 2.2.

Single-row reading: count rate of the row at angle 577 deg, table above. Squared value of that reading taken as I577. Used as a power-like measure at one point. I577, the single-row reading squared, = 1058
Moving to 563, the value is 1149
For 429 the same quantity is 647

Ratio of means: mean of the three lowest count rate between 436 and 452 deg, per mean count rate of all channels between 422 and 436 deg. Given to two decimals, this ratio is 0.91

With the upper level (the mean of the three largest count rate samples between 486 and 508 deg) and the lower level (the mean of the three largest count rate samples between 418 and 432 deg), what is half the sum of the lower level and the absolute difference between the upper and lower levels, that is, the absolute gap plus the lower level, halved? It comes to 20.1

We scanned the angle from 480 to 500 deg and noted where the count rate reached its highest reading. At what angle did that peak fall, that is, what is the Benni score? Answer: 499 deg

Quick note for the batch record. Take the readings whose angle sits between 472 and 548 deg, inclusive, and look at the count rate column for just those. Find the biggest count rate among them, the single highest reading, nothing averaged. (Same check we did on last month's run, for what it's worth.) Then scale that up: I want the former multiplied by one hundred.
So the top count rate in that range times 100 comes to 4161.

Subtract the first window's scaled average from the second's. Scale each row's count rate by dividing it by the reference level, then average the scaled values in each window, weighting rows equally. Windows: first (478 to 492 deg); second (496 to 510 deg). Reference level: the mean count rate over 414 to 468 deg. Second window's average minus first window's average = 0.69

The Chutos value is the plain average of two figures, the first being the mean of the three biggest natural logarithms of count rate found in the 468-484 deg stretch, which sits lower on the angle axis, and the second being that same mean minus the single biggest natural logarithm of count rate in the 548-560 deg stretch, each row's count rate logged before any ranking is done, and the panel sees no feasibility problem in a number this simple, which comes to 1.43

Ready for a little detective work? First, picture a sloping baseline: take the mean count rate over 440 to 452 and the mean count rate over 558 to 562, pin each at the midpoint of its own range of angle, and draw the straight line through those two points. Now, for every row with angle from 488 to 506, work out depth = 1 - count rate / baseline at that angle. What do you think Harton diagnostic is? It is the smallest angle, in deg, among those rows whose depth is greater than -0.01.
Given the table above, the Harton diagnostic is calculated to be 489 deg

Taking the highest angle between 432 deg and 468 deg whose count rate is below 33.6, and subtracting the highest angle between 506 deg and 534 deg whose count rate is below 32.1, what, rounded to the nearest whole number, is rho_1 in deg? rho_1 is -62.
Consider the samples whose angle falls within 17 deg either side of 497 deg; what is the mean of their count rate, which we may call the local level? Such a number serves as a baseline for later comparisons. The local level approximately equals 31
